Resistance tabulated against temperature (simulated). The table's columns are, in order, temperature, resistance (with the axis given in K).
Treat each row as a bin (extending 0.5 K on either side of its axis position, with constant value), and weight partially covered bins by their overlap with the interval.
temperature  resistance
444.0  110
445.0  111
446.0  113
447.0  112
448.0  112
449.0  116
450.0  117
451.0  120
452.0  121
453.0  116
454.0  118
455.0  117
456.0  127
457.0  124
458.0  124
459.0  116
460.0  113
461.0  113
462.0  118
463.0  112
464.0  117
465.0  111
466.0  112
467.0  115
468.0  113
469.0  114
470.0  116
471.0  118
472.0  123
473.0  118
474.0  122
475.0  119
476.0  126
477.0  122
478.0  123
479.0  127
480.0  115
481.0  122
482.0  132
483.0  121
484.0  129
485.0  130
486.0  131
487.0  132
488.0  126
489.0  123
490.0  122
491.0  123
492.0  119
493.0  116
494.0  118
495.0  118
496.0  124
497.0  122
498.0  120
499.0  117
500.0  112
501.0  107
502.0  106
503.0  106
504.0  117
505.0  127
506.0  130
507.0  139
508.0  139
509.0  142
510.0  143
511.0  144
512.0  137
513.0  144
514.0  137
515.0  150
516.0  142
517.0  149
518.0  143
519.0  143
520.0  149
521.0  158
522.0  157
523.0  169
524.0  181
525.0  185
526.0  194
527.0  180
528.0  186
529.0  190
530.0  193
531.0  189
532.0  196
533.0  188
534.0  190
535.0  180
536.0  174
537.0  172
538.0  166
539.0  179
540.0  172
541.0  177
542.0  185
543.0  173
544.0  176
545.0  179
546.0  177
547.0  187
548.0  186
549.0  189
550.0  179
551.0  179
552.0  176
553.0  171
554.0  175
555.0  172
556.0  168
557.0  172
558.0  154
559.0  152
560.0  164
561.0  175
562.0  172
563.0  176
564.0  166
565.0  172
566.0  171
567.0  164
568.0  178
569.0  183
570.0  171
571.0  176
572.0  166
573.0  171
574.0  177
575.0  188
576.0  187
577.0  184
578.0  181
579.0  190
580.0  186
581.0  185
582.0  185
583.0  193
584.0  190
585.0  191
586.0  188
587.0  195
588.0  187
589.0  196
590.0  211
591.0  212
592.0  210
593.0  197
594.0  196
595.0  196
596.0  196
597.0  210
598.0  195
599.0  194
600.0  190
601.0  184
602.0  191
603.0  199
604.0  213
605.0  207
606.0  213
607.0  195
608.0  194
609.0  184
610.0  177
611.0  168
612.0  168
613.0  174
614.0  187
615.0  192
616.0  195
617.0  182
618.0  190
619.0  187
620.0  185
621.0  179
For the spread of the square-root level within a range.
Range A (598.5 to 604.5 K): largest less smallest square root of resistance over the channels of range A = 1.03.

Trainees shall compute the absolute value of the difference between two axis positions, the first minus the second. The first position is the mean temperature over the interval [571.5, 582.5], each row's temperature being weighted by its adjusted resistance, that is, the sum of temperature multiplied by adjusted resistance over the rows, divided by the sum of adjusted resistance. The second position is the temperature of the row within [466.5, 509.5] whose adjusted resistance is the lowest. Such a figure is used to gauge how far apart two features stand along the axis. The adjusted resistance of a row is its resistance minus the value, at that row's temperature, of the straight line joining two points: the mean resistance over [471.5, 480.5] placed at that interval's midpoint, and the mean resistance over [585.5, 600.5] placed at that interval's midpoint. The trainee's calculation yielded 72.4 K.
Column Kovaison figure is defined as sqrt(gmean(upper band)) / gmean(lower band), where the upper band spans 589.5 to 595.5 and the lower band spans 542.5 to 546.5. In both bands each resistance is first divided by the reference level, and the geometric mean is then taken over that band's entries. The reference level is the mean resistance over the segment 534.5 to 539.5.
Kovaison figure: 1.1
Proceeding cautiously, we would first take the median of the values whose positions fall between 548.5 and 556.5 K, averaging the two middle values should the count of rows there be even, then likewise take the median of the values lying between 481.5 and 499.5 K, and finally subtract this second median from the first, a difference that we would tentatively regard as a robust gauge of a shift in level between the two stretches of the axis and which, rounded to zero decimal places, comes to 53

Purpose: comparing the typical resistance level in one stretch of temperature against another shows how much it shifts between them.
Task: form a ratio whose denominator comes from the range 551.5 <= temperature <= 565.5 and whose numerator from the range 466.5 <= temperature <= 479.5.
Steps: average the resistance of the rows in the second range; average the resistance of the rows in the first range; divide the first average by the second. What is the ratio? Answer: 0.71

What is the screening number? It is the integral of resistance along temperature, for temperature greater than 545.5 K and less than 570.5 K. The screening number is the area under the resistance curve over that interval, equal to 4329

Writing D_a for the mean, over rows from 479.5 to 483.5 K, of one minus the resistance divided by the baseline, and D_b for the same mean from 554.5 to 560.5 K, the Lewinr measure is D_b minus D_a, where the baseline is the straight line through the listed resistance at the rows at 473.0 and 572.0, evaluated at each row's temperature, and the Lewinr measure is -0.027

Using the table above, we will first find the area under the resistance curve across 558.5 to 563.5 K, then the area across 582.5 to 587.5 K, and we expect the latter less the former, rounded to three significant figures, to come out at 118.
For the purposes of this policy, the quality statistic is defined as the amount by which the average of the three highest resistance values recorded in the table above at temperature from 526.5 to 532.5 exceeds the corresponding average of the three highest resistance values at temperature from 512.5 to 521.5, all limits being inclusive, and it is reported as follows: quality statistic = 41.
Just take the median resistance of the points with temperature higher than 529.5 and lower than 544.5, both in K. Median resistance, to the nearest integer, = 179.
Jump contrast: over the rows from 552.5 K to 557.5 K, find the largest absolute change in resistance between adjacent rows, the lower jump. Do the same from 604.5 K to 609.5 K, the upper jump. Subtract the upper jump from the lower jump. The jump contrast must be -14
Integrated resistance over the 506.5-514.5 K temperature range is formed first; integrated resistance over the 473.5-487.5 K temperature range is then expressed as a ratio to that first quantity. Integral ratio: 1.6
